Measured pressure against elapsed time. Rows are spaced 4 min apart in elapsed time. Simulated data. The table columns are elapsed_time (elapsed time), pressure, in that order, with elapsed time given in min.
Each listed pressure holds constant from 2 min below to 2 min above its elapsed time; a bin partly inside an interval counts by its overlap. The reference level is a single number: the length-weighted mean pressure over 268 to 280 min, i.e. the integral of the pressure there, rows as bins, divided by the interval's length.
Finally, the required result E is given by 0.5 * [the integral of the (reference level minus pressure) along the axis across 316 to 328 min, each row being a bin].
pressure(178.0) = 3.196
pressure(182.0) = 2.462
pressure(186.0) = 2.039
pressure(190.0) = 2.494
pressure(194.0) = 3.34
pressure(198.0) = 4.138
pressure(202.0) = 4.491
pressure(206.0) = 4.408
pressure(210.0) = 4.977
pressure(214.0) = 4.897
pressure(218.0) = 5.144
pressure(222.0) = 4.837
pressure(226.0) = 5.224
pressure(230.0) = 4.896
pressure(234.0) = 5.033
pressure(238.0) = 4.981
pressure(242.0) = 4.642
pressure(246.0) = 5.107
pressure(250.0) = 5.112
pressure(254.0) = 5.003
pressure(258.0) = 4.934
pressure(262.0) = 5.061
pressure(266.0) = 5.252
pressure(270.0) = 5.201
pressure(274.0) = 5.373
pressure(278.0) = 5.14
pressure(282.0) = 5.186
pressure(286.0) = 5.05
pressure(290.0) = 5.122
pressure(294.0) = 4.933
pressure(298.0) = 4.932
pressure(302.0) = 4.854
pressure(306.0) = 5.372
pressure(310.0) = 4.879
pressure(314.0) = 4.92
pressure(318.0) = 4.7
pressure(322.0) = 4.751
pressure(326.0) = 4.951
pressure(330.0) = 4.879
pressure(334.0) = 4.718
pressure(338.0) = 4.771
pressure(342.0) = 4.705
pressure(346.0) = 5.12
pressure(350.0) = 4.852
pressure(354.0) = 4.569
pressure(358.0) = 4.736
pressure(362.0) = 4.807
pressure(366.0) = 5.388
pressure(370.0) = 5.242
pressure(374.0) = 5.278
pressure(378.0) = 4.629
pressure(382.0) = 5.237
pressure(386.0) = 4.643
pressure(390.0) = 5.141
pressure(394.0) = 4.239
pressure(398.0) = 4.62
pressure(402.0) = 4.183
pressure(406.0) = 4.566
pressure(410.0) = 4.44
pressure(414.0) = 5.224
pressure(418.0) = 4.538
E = 2.6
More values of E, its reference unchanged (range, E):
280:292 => 0.7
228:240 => 1.6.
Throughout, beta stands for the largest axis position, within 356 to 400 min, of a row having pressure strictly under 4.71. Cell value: 398.0 min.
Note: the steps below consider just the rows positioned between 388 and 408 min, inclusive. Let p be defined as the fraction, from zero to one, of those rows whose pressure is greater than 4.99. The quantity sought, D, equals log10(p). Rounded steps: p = 0.2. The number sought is -0.7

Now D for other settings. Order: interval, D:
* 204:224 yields -0.7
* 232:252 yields -0.2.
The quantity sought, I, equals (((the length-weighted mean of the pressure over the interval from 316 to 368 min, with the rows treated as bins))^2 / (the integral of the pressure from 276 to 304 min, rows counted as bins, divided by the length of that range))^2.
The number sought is 22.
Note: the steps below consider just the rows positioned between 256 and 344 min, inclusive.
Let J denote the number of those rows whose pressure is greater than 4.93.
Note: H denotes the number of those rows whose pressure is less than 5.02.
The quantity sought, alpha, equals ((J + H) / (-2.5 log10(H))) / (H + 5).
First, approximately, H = 13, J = 13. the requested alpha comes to -0.52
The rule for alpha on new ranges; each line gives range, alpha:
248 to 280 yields -1.90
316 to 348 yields -0.35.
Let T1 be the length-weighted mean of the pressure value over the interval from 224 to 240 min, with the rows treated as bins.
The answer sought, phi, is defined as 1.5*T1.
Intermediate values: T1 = 5.0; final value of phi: 7.6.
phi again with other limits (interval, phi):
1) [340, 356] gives 7.2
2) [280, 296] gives 7.6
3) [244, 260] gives 7.6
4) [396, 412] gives 6.7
